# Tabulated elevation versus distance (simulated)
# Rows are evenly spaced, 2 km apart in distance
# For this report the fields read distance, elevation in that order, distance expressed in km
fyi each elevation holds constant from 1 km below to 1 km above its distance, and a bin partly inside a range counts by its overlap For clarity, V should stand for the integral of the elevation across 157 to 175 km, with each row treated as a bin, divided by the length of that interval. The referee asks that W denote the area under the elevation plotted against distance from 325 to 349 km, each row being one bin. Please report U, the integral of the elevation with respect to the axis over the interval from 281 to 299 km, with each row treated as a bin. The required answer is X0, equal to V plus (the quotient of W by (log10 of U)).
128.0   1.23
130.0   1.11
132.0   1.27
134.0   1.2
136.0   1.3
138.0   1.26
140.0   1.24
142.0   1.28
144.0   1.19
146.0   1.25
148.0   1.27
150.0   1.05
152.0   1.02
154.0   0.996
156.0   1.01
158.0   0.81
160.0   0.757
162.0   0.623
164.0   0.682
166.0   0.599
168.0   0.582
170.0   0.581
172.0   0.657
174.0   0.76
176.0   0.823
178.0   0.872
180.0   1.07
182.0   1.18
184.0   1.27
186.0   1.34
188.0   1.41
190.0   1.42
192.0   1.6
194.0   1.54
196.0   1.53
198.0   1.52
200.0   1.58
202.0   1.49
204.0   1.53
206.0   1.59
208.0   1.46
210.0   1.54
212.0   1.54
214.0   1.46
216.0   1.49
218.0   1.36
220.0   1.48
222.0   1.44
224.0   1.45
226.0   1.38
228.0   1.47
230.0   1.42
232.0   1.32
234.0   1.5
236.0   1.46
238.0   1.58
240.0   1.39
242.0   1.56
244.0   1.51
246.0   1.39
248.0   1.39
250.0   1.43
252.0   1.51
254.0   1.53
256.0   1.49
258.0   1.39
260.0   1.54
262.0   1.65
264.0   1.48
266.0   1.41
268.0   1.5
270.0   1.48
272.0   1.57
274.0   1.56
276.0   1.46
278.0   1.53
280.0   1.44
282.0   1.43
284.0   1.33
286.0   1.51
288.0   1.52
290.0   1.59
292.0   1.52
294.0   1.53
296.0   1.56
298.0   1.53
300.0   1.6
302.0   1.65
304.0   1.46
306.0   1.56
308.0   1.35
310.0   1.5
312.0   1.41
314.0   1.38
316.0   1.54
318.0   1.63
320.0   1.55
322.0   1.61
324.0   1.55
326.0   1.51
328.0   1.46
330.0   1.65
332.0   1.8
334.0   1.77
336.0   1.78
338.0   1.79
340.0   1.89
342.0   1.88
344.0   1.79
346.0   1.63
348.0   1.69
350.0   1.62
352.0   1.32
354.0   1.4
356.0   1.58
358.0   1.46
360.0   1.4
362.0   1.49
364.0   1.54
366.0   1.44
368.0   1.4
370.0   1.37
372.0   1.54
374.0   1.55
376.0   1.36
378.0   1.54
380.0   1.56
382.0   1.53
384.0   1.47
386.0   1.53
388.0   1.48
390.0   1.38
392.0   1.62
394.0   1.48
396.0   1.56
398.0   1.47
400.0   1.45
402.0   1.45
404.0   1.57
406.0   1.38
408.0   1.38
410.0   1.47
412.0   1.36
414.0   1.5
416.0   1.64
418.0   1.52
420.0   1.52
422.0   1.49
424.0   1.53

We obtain 29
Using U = 27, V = 0.67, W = 41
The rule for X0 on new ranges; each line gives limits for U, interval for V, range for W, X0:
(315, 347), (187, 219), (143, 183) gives 22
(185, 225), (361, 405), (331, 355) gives 24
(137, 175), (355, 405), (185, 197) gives 13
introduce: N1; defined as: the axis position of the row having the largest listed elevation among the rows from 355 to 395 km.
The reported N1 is 392.0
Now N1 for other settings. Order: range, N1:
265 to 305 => 302.0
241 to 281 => 262.0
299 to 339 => 332.0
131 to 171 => 136.0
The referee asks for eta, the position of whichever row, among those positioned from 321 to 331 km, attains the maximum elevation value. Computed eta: 330.0 km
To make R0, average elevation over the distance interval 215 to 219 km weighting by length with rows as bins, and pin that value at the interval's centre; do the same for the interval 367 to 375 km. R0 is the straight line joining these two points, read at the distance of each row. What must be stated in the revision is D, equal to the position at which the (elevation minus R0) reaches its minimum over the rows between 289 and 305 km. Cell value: 304.0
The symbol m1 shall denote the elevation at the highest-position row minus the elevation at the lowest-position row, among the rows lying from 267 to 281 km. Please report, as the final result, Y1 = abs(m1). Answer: 0.06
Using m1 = -0.06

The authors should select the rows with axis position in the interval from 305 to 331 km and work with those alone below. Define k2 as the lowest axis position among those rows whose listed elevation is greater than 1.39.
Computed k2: 306.0 km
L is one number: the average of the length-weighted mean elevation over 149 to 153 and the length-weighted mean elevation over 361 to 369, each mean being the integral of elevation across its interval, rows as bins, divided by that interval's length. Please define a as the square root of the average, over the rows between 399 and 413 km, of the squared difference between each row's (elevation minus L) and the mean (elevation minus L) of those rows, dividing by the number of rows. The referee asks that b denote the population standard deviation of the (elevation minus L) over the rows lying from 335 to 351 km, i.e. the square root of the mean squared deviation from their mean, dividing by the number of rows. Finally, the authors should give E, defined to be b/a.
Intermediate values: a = 0.0671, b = 0.10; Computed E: 1.4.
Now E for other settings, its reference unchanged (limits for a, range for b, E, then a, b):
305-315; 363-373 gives 0.9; 0.0782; 0.07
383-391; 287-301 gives 0.6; 0.0541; 0.03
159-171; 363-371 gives 1.0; 0.0635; 0.06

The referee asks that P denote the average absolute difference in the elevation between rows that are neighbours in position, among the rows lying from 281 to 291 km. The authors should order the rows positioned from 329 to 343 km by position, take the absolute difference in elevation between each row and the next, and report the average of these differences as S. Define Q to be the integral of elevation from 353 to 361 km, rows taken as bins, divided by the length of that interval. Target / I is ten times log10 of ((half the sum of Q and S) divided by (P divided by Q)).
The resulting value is 10.9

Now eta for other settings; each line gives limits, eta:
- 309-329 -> 318.0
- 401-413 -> 404.0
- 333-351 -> 340.0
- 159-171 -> 160.0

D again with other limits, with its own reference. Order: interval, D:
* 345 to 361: 352.0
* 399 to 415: 412.0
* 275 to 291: 284.0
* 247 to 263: 258.0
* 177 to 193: 178.0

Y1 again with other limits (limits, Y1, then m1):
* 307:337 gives 0.43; 0.43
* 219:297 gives 0.08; 0.08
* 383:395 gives 0.01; 0.01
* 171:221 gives 0.82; 0.82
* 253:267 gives 0.12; -0.12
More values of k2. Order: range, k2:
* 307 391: 310.0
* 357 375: 358.0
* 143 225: 188.0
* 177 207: 188.0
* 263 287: 264.0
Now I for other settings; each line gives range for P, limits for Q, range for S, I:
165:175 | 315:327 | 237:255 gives 14.2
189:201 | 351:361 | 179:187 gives 12.3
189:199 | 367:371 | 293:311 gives 12.0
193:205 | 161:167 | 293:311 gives 7.5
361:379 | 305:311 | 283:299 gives 10.7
